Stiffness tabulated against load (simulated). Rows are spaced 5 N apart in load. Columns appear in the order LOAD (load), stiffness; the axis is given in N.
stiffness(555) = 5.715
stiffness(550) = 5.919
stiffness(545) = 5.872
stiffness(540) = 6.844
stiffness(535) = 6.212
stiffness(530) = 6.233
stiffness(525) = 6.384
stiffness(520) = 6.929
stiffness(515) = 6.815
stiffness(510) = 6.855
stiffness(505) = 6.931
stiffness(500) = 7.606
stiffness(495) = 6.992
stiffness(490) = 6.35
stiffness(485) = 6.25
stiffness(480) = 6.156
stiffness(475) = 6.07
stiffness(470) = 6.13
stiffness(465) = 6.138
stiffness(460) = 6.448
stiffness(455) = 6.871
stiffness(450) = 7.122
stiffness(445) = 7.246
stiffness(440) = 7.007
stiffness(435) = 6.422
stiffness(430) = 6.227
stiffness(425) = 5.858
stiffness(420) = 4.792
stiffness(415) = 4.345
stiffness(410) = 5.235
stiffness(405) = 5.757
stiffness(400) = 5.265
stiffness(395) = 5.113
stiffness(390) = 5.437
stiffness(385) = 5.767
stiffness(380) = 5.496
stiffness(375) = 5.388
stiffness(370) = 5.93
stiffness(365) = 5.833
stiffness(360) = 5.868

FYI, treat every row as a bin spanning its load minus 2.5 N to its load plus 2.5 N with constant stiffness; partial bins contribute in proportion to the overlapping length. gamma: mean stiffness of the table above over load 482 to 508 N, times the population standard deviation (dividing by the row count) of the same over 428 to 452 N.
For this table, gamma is 2.8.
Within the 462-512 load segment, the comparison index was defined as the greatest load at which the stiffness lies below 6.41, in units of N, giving 490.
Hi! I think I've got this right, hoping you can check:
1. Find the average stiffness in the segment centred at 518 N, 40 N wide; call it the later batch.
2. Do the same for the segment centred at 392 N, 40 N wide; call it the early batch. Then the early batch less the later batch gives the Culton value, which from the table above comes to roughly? -1.3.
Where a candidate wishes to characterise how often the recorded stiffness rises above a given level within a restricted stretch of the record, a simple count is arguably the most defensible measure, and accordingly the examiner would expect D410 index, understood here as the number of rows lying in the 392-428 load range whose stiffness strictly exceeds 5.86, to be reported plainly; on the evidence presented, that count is 0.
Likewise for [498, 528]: 6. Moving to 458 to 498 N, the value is 8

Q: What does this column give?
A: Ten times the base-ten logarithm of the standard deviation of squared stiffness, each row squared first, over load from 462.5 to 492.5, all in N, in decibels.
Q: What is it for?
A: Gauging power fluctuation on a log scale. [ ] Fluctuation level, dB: 1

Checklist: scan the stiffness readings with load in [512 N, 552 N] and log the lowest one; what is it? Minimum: 5.872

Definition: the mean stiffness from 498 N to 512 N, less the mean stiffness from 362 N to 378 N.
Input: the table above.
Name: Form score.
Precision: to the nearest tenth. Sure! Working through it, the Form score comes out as 1.4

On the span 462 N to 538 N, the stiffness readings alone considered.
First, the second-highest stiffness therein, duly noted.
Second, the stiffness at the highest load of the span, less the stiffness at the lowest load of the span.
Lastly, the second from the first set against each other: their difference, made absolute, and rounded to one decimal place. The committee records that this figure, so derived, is 6.9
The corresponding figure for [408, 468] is 6.2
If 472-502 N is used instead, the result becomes 5.5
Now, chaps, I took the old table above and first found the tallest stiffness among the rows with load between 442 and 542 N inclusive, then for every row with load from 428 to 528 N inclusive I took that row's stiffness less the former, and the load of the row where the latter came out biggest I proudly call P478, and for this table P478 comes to 500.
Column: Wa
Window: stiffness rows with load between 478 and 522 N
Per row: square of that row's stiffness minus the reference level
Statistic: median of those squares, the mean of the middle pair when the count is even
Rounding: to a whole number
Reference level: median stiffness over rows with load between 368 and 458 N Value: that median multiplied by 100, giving 119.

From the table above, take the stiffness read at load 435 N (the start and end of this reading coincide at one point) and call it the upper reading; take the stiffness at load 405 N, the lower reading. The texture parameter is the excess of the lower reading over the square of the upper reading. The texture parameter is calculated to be -35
